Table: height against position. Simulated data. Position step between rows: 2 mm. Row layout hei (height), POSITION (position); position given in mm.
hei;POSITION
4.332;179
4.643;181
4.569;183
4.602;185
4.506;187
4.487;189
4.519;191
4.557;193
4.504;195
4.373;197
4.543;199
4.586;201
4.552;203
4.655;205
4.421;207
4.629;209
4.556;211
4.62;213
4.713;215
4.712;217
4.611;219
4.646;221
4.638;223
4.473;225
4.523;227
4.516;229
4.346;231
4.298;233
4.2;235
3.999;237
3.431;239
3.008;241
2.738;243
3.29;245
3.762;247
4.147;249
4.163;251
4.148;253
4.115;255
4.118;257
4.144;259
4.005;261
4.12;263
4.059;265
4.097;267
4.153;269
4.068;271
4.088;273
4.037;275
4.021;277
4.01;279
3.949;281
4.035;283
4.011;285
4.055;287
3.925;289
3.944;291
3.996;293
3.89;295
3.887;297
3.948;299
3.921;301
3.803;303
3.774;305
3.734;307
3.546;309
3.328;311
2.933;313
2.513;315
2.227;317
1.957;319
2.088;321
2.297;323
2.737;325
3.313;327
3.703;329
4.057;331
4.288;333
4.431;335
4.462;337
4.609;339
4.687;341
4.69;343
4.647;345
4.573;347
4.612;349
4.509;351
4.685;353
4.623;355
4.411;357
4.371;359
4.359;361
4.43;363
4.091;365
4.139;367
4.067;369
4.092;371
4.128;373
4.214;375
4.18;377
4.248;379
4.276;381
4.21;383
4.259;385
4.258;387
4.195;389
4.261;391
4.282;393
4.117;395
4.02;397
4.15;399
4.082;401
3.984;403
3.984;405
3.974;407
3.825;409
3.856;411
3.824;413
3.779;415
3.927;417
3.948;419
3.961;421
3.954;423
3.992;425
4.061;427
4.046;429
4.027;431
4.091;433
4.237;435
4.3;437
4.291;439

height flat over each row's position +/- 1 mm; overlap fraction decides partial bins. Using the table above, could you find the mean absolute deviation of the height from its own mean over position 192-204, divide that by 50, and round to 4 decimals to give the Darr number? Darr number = 0.0011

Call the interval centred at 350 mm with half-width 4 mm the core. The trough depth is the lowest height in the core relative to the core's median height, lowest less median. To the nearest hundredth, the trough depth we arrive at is -0.08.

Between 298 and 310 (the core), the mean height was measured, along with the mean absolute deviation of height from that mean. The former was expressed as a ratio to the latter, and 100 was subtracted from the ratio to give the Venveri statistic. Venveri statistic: -63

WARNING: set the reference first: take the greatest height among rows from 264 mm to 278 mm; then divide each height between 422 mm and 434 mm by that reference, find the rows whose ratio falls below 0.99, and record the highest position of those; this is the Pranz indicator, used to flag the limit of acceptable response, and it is 433 mm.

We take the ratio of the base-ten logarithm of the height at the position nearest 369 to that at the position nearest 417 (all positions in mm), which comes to 1.03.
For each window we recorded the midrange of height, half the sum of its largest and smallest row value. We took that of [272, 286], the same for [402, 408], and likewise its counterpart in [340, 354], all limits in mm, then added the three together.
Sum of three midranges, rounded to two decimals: 12.60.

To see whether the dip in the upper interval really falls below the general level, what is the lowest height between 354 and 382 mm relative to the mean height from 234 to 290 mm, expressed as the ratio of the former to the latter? 1.04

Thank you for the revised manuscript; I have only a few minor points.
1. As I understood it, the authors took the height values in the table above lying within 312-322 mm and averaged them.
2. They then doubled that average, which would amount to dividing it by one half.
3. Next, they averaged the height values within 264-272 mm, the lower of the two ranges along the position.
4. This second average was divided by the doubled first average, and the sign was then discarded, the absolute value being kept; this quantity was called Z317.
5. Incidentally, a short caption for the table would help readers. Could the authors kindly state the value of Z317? 0.87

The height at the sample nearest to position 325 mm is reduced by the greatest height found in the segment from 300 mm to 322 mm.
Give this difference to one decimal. -1.2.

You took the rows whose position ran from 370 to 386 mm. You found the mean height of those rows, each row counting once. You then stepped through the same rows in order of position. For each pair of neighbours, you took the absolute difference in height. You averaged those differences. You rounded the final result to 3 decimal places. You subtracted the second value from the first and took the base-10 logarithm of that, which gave 0.618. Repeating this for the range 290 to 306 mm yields 0.584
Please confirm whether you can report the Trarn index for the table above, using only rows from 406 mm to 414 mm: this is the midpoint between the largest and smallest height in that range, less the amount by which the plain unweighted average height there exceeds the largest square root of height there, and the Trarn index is 2.02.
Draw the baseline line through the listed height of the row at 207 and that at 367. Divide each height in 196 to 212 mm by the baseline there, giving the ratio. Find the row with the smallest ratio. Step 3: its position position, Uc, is 197 mm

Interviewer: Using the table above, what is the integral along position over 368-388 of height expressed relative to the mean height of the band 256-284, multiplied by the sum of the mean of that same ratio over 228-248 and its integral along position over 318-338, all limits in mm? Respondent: 357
